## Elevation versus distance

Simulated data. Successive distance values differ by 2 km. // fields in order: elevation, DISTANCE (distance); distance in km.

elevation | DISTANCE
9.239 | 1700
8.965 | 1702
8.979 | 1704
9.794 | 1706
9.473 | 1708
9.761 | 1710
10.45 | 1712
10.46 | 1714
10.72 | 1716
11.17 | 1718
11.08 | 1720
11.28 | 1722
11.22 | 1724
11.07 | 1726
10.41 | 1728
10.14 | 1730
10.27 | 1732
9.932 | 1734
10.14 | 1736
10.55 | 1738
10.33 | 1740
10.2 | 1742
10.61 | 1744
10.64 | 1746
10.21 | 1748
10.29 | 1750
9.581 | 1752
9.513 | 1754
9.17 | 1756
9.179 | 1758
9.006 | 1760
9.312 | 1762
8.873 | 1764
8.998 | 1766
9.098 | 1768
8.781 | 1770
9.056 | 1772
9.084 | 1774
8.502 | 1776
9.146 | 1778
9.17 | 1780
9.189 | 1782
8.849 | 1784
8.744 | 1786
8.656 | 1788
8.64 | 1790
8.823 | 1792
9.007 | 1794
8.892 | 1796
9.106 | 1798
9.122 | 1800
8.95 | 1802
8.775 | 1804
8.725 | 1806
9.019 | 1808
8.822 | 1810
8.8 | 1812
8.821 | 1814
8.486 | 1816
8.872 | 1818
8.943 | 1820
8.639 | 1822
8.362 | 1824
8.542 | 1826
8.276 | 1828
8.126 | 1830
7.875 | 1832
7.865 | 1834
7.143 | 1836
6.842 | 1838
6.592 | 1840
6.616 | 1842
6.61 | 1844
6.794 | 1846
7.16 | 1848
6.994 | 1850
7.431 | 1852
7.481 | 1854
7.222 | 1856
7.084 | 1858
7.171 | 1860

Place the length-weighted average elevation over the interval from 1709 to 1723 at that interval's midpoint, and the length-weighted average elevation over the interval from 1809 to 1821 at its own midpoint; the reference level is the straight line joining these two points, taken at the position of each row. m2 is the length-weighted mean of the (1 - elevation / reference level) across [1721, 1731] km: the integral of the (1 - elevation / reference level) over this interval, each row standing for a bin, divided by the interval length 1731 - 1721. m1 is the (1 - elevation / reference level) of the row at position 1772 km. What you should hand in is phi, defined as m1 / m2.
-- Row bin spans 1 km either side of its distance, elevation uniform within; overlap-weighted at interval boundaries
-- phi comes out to -2.0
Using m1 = 0.06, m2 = -0.03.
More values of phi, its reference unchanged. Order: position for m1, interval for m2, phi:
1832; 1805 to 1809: 8.5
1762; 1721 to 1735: -3.7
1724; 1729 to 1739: -4.5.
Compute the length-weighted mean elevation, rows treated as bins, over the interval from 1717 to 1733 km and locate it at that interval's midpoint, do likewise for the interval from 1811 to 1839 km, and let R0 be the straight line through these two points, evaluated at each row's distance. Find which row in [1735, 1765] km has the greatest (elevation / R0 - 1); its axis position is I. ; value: 1746 km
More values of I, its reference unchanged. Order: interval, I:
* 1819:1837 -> 1820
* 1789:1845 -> 1820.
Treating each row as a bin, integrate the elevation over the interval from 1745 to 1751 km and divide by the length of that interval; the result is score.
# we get 10.4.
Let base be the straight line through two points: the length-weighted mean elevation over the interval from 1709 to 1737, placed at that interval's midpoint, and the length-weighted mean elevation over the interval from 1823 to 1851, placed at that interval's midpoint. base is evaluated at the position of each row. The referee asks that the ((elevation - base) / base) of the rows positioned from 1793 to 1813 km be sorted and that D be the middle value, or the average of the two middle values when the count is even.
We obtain 0.07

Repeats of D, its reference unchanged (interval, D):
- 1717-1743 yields 0.02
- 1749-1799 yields -0.01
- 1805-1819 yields 0.09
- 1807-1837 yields 0.08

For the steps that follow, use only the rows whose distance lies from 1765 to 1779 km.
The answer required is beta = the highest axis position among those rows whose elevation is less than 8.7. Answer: 1776 km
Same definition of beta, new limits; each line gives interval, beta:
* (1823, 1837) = 1836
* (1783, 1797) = 1790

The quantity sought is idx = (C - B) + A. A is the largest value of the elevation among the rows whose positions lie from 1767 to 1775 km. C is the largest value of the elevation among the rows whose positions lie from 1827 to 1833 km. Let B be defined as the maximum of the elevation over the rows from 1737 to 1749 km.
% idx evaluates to 6.7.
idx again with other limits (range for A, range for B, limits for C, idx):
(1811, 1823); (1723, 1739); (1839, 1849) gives 4.9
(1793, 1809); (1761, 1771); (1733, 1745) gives 10.4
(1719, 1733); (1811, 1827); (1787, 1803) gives 11.5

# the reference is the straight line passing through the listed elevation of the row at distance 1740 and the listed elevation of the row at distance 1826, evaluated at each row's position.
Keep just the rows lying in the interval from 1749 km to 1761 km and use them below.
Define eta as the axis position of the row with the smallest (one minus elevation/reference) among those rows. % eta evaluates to 1750 km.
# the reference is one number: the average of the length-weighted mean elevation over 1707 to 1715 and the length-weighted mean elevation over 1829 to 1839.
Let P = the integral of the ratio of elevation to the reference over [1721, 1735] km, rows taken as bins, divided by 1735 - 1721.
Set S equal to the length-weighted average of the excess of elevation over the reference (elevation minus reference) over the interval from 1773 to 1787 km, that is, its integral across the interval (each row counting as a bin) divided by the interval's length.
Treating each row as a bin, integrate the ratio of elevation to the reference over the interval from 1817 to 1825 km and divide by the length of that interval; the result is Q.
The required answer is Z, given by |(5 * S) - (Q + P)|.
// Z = 1.4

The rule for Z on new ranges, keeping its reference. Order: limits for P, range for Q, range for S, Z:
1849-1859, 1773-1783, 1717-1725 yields 10.1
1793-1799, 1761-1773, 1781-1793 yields 2.0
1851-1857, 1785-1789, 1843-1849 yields 11.6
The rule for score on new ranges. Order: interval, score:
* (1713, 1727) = 11.0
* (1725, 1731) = 10.5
